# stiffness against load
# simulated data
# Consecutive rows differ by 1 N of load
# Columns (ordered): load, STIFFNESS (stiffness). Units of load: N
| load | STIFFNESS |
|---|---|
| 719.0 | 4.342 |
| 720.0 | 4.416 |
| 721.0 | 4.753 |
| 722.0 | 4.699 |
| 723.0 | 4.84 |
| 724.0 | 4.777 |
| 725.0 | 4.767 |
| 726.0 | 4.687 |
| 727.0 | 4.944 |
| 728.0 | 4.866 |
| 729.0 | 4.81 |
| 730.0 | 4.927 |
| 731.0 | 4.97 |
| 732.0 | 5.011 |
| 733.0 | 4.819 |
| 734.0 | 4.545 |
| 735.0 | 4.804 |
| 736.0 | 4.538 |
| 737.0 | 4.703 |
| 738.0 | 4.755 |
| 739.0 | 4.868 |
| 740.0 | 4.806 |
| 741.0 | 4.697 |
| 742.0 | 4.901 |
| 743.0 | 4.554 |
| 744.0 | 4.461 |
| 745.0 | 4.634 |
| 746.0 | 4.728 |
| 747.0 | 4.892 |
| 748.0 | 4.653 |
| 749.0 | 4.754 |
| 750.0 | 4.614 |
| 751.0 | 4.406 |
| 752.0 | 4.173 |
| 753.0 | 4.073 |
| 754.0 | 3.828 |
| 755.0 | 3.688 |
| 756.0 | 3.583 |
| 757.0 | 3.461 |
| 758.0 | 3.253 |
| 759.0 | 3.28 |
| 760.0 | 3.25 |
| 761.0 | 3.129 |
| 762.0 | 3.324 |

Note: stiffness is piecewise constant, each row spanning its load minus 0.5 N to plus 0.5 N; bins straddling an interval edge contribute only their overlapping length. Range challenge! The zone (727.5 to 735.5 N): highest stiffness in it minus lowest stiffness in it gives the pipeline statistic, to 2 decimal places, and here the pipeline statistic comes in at 0.47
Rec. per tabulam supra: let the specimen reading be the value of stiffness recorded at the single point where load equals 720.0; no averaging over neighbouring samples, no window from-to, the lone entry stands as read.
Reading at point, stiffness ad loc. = 4.416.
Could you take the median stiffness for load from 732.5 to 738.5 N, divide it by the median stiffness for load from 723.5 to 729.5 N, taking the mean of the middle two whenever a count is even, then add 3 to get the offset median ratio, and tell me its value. 3.99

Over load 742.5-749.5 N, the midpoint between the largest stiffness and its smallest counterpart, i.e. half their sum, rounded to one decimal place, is 4.7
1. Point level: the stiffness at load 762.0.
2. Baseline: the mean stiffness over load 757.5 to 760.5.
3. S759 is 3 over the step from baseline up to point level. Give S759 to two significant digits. 48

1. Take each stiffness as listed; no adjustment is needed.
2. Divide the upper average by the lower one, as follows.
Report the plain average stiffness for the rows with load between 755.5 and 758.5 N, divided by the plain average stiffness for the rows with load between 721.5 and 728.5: 0.72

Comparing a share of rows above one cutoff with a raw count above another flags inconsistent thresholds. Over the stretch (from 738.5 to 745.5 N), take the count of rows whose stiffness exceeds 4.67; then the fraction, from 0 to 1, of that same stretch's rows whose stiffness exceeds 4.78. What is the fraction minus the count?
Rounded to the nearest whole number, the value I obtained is -4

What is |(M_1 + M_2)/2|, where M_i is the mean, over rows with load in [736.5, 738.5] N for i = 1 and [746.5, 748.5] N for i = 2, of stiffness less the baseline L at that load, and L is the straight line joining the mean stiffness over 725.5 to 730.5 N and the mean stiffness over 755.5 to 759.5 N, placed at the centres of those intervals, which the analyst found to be 0.62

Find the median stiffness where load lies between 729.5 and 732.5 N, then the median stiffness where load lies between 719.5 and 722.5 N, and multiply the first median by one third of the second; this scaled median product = 7.8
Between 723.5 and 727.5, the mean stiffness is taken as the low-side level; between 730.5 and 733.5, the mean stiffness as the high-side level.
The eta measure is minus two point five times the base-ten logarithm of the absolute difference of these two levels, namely 2.1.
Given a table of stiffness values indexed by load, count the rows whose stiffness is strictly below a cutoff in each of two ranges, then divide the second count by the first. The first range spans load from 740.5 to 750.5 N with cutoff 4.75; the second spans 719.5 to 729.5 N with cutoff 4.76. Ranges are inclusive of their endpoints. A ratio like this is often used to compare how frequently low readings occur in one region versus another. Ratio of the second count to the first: 0.57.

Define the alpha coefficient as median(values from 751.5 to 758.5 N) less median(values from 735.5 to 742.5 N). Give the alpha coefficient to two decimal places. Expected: -1.07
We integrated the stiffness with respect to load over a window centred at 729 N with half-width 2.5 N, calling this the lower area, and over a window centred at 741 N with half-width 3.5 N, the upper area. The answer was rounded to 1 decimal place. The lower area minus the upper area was -8.5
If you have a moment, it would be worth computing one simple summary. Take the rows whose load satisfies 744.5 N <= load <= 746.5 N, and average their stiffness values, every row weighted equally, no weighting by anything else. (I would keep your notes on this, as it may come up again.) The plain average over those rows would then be 4.68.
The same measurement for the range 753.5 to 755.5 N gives 3.76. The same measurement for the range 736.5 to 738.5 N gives 4.73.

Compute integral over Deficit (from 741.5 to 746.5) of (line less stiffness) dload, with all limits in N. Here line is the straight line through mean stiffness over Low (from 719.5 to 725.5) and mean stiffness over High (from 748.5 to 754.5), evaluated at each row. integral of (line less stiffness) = -1.2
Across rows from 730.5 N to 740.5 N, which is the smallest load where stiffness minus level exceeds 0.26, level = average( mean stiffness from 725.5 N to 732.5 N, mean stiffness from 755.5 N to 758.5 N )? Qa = 731.0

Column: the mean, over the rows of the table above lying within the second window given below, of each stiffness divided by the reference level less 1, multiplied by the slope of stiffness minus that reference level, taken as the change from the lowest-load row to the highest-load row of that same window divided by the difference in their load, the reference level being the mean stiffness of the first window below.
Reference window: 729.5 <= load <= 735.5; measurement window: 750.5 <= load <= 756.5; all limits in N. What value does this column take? 0.0301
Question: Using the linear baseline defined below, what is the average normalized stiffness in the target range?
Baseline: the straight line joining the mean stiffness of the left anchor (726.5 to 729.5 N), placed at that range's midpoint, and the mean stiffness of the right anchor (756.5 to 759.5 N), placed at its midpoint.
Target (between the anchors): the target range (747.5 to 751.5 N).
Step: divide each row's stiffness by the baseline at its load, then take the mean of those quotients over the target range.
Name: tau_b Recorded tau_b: 1.22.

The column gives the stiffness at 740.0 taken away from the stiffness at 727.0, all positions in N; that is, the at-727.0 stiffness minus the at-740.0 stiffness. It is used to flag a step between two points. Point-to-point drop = 0.14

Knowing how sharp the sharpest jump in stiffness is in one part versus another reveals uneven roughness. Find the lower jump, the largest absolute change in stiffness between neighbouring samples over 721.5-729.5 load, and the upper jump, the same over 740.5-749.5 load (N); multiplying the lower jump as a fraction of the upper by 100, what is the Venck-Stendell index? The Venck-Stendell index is 74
